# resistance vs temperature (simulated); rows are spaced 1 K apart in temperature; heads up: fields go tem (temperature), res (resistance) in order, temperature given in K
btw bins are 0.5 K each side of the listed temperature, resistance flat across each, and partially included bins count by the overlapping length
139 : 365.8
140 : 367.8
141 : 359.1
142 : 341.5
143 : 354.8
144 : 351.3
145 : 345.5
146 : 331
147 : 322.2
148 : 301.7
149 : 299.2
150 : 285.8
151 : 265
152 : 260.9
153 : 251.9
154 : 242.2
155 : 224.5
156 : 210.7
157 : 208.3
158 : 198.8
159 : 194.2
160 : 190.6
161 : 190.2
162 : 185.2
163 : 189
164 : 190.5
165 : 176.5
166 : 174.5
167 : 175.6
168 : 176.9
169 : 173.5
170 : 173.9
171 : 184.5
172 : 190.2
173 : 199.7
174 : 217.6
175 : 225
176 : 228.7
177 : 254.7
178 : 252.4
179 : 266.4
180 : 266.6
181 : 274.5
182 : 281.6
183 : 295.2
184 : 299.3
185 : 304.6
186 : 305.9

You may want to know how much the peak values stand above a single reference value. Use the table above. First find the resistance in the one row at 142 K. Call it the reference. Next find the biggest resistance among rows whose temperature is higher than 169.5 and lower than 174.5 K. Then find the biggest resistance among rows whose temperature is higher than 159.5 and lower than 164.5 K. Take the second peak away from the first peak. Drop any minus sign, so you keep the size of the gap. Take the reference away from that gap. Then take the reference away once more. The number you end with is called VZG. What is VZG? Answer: -656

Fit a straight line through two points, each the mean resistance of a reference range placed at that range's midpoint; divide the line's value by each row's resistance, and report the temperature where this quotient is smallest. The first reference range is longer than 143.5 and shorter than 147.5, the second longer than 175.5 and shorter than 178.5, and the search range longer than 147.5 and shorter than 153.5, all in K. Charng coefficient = 149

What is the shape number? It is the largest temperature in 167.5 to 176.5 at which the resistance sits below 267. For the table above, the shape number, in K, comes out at 176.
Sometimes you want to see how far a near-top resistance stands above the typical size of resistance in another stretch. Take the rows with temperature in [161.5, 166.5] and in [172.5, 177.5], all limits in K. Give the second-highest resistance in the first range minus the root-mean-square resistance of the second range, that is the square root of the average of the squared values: -37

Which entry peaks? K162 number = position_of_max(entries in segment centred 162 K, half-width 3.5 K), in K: 159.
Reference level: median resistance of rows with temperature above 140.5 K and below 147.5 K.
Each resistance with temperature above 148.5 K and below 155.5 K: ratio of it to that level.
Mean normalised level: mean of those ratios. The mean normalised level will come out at 0.76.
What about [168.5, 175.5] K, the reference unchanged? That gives 0.56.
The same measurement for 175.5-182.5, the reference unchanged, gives 0.75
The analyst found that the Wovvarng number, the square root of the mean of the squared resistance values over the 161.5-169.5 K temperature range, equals 180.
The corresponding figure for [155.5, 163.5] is 196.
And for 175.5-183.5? 266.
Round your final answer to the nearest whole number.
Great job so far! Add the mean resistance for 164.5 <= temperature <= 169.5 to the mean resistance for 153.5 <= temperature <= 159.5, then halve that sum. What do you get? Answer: 194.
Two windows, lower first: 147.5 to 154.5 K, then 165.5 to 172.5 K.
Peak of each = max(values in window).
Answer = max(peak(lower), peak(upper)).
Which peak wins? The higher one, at 302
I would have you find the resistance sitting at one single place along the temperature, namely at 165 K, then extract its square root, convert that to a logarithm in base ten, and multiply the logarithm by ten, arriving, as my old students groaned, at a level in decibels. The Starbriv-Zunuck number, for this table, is 11.2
